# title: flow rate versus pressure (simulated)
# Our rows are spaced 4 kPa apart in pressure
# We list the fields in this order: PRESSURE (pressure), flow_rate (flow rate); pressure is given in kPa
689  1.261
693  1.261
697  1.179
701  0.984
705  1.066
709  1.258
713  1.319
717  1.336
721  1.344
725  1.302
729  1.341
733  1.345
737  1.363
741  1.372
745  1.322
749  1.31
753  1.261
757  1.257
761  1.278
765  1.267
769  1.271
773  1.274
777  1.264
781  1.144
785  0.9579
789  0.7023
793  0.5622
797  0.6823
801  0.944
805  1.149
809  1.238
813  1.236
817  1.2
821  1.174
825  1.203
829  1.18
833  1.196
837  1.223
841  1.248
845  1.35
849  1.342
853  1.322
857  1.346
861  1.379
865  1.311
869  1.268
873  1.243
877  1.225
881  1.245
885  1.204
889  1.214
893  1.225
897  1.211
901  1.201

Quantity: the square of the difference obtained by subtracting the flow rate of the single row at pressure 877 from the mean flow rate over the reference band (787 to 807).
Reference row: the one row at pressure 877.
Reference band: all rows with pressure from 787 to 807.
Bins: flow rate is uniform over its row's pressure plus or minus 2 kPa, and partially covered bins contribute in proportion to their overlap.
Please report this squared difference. 0.17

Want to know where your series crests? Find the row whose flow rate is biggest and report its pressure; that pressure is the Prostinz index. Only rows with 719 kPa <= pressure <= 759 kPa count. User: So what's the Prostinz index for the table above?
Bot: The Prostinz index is 741 kPa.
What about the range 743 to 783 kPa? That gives 745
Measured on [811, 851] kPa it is 845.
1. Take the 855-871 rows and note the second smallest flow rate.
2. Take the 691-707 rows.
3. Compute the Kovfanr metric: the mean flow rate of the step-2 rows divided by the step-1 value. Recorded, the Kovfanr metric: 0.86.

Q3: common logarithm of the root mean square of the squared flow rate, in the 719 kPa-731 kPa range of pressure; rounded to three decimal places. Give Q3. 0.247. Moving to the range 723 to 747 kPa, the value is 0.255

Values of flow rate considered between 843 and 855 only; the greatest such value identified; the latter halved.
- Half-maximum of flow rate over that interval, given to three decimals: 0.675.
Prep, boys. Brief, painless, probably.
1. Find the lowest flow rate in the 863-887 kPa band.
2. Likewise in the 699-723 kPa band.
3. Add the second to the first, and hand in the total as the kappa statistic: 2.19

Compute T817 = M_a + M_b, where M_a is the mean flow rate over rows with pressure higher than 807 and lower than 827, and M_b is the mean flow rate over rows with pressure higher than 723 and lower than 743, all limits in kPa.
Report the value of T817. 2.55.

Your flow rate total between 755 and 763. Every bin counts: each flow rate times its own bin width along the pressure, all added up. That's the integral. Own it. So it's 10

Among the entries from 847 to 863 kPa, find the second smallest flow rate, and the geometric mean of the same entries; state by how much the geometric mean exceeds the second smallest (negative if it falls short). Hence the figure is 0.01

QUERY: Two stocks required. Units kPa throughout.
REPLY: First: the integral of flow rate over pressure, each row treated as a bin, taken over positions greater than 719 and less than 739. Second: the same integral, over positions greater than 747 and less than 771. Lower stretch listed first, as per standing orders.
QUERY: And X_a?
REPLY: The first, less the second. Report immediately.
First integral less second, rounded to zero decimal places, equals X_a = -4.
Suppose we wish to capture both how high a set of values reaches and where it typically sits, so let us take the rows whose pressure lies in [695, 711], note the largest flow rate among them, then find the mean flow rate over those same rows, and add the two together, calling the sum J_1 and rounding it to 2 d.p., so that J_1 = 2.38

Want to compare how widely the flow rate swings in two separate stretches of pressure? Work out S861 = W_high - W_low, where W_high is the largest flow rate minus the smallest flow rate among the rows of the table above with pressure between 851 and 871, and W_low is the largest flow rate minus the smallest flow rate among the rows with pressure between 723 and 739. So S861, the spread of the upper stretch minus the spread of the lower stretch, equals 0.05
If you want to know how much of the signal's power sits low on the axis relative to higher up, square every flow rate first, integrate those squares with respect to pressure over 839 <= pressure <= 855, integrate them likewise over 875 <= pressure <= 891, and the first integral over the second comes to 1.2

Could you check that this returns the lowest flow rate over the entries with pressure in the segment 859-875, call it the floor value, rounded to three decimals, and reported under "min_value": 1.243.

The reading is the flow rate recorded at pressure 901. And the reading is 1.201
